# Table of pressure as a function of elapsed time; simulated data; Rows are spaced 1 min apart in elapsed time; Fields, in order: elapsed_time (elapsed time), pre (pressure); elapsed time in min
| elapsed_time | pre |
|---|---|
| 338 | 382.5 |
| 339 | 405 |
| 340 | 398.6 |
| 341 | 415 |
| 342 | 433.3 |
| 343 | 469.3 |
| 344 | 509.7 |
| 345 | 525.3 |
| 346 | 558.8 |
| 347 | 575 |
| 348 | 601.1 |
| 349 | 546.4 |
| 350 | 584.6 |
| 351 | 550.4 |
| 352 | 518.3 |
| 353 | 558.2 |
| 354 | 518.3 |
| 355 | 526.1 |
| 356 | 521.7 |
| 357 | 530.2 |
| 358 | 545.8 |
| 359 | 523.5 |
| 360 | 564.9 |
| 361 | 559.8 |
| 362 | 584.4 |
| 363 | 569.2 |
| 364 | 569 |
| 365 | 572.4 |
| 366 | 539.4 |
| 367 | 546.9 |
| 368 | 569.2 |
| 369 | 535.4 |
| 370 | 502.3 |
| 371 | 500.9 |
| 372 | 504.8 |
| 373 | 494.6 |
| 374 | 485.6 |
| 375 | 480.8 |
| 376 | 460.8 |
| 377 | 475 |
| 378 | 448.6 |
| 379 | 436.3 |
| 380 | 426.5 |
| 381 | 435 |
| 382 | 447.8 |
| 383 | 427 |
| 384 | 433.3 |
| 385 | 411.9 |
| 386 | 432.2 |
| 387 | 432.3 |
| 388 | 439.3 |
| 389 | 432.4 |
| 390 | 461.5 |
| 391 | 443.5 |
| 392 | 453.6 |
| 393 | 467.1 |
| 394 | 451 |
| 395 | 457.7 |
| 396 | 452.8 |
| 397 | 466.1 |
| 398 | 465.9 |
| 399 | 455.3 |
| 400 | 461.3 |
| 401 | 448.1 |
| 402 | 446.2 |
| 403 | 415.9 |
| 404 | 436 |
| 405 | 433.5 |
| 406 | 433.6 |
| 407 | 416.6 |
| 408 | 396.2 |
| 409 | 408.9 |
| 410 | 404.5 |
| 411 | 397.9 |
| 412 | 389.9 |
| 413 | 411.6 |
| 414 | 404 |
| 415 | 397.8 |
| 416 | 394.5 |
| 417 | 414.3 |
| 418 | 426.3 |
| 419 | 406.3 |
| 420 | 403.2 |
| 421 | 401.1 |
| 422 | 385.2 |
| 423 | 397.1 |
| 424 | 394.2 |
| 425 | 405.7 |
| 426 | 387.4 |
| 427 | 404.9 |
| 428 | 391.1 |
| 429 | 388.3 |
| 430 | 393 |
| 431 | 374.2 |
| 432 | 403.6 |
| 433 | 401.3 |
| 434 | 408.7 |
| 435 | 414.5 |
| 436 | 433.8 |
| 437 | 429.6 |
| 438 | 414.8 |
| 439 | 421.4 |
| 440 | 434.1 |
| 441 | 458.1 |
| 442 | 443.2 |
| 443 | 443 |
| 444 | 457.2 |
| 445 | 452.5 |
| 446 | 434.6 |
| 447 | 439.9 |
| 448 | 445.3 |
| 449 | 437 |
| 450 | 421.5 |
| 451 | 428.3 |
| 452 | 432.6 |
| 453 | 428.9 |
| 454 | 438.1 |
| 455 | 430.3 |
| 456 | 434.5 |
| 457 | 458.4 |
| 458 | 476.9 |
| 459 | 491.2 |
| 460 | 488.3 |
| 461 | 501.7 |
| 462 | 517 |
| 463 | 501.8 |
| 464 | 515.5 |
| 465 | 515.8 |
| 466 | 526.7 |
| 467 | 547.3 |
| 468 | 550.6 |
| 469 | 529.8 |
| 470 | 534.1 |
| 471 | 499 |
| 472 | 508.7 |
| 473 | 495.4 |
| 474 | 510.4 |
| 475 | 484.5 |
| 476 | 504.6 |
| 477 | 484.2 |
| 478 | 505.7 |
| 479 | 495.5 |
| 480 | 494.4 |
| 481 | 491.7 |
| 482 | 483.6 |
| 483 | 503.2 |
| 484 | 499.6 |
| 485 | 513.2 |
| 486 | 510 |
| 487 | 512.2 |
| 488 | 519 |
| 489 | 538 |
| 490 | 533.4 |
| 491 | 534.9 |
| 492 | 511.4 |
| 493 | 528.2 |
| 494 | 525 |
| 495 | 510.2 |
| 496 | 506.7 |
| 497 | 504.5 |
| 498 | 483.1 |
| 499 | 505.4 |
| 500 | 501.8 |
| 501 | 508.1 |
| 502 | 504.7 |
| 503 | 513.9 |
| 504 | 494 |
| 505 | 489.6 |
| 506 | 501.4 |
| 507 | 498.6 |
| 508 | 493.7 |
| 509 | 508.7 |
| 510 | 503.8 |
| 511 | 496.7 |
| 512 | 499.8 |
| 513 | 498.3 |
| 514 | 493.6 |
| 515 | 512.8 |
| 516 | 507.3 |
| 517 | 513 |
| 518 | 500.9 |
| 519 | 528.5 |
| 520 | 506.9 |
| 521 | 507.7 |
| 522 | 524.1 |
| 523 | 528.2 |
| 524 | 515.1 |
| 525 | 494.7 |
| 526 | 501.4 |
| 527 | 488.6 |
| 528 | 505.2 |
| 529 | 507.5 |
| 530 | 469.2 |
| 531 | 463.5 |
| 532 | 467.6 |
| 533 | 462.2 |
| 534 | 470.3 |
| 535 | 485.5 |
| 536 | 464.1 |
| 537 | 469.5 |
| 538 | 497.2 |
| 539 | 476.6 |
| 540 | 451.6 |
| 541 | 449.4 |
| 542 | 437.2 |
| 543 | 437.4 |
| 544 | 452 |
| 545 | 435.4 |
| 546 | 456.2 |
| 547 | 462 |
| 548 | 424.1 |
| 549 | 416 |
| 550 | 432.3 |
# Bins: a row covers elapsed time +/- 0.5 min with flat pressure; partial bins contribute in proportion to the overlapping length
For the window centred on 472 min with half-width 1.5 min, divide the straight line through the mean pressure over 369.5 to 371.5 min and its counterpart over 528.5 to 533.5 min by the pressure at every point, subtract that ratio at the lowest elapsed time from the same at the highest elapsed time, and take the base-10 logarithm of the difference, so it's -2.2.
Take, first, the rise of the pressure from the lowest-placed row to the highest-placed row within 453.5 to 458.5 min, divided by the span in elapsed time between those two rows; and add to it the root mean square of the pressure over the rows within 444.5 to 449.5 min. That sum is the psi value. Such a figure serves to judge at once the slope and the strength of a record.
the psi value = 452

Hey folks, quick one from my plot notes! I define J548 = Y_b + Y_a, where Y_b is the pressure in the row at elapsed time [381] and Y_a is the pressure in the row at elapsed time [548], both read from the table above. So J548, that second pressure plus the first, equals 859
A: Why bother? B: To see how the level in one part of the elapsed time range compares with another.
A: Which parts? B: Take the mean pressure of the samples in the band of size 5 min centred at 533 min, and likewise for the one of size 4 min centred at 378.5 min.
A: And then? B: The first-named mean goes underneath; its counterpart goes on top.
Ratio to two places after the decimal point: 0.95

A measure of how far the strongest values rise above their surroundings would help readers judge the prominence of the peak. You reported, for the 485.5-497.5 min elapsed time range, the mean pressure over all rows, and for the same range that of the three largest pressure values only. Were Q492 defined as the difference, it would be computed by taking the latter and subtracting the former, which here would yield 16.0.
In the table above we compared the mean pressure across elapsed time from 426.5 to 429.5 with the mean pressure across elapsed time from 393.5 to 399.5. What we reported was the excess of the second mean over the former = 63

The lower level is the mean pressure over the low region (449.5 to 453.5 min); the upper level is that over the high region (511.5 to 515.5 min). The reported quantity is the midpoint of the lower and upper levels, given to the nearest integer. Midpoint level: 464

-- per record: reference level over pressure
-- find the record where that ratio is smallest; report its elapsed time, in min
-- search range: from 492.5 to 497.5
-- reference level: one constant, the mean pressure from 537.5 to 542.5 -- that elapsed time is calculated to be 493 min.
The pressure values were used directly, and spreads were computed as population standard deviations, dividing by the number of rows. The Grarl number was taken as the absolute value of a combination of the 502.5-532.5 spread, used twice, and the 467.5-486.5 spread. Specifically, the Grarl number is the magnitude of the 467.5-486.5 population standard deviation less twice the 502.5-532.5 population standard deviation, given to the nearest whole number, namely 13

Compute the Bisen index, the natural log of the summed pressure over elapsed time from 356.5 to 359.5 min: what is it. 7.38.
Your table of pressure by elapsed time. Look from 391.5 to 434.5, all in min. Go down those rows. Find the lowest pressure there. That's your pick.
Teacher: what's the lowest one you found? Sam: 374.2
